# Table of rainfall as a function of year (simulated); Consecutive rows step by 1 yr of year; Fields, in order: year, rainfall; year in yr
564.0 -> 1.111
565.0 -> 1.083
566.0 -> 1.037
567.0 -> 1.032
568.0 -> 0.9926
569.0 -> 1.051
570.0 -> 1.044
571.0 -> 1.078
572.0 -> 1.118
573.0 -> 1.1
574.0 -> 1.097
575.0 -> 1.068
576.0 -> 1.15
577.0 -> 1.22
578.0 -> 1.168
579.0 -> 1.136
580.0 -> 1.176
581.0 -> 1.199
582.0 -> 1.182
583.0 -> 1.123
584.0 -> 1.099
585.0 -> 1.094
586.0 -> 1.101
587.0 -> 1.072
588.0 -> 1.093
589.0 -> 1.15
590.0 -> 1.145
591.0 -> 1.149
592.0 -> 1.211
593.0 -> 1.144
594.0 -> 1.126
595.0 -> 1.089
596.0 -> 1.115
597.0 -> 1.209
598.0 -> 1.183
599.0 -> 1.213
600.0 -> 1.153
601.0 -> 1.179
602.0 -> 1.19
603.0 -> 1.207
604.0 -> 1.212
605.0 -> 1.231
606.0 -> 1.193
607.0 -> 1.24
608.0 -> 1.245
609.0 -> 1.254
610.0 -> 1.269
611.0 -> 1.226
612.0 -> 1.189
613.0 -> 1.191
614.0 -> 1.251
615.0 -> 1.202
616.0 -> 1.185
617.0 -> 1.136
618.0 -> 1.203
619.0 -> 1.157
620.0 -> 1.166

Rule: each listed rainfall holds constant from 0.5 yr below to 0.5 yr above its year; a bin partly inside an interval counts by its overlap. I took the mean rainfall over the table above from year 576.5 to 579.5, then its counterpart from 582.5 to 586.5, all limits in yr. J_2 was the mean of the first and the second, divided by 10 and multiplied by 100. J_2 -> 11.4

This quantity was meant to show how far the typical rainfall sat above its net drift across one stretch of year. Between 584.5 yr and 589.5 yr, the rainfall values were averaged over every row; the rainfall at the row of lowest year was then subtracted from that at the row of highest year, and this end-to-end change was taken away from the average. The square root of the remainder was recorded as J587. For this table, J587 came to 1.023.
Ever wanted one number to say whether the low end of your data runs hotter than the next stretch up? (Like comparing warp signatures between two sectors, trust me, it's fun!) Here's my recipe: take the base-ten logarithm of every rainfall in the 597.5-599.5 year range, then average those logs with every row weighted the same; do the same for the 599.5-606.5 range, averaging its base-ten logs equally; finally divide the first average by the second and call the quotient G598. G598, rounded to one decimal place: 1.0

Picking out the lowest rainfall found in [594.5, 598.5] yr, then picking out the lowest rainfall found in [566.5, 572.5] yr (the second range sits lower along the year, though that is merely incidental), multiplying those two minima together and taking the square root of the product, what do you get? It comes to 1.040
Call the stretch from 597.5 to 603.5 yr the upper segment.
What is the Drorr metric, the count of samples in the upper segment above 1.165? 5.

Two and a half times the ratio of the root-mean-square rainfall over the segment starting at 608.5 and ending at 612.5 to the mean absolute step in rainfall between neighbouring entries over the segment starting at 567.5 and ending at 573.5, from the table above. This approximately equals 98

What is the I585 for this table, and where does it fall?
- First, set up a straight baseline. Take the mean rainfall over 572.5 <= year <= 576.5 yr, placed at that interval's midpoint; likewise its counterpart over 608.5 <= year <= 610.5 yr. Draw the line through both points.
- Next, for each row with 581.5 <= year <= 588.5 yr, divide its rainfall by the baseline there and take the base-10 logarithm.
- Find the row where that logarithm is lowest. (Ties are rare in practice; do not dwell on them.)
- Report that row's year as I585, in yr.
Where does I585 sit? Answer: 587.0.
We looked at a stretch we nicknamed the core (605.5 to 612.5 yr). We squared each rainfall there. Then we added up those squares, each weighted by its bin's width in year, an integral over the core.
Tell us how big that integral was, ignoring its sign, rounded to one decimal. 10.6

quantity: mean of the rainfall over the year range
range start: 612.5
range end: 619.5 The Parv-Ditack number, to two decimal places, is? 1.19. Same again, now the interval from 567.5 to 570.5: 1.03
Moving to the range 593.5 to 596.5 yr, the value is 1.11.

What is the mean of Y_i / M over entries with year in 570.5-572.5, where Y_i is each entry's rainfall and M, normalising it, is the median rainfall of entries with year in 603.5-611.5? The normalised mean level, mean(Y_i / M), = 0.89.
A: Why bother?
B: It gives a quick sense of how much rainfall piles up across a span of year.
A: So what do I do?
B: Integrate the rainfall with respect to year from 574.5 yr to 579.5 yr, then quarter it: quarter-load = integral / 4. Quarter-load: 1.4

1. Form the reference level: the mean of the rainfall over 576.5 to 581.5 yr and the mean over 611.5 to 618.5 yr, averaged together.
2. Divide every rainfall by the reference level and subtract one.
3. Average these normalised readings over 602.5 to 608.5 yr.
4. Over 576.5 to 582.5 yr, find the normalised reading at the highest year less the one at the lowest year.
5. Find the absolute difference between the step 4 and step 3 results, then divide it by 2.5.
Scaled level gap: 0.024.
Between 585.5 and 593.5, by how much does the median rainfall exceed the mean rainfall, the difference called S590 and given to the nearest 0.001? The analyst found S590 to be 0.011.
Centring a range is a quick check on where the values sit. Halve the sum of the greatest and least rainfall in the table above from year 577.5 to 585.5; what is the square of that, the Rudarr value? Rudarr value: 1.31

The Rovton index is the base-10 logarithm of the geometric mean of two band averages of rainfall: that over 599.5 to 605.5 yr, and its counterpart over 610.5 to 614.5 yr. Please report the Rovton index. 0.081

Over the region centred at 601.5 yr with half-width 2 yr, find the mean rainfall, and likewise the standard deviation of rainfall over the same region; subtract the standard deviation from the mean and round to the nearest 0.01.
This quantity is 1.16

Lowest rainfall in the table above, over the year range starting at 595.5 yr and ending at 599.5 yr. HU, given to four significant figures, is 1.115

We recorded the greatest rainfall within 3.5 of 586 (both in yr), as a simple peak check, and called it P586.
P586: 1.15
